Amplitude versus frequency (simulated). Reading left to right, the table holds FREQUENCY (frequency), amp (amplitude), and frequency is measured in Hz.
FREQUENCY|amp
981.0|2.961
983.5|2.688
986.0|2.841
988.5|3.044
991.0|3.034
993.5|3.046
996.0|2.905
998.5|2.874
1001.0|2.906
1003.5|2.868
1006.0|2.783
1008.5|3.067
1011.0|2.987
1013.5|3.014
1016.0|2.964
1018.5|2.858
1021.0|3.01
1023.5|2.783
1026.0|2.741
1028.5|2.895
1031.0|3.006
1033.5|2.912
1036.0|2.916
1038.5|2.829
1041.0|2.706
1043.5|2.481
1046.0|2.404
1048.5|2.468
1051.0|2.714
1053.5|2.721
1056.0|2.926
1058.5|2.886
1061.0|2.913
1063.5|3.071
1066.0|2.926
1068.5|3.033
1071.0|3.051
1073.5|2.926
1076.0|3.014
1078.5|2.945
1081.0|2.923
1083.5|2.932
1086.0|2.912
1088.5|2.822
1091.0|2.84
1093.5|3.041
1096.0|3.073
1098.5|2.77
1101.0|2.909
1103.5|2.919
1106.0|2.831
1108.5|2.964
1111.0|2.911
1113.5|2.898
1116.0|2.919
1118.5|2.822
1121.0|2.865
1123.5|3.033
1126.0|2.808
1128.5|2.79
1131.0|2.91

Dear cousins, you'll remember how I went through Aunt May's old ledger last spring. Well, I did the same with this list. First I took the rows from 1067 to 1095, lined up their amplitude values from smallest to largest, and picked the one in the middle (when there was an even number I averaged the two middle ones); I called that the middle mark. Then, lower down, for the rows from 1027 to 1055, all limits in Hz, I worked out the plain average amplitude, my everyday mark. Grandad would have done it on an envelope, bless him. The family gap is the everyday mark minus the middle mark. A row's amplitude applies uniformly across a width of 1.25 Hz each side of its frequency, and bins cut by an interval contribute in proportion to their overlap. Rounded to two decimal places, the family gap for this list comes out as -0.20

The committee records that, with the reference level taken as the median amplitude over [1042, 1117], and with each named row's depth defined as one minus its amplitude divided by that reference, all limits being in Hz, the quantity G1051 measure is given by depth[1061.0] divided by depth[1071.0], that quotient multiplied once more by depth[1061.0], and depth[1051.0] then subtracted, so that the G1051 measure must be -0.1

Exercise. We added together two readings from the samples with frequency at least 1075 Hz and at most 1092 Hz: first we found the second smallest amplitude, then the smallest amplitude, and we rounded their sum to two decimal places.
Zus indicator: 5.66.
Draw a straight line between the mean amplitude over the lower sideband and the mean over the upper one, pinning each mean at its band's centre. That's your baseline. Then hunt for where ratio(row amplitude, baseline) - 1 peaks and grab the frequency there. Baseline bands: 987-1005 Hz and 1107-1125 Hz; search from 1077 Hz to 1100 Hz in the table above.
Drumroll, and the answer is 1096.0 Hz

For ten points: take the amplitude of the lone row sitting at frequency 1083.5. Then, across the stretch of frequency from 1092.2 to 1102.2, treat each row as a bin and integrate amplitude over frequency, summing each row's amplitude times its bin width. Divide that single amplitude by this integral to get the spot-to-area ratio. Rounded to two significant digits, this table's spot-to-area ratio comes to 0.099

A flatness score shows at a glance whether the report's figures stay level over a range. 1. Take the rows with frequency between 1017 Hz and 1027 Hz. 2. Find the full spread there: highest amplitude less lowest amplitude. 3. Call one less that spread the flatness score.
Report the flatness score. 0.731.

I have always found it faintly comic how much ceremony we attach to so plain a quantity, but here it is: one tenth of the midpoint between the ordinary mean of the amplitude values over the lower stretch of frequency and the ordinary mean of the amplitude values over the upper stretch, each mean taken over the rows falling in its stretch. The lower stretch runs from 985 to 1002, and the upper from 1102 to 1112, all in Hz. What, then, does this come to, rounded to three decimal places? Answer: 0.293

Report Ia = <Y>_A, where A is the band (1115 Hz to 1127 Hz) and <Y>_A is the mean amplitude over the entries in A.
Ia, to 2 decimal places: 2.89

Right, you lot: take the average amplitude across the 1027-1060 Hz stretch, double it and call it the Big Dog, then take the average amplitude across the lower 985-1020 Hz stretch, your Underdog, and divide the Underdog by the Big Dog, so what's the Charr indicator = 0.533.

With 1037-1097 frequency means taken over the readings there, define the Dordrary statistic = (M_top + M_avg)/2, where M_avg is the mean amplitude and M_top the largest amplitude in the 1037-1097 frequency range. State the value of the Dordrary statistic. 2.96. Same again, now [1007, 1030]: 3.00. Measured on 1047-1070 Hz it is 2.96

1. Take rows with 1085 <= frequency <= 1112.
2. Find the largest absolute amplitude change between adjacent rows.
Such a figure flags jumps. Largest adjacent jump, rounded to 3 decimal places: 0.303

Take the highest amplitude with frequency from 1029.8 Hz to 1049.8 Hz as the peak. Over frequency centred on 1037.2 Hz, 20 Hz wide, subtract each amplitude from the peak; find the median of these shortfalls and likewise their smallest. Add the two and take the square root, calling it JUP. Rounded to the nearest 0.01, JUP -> 0.38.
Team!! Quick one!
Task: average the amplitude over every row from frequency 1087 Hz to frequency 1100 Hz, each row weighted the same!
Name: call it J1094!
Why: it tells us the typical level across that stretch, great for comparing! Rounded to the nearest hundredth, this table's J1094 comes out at 2.91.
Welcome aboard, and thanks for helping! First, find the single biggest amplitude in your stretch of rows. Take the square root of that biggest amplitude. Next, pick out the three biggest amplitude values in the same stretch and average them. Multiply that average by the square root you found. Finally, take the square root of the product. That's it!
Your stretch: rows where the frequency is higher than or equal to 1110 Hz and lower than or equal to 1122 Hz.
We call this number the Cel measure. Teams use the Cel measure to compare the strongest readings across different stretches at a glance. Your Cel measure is 2.23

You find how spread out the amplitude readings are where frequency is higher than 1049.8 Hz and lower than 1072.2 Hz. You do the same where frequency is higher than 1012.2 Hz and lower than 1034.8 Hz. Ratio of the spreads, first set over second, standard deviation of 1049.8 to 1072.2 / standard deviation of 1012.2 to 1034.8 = 1.3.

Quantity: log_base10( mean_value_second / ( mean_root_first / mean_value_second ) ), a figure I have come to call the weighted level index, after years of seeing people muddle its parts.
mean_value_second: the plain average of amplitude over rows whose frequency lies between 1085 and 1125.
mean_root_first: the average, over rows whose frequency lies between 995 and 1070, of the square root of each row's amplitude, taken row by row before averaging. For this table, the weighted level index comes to 0.700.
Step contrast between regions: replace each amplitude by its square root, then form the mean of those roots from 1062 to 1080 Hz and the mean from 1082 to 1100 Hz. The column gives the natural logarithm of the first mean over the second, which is 0.014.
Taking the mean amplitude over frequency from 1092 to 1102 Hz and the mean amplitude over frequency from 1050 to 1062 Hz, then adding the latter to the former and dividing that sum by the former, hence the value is 1.96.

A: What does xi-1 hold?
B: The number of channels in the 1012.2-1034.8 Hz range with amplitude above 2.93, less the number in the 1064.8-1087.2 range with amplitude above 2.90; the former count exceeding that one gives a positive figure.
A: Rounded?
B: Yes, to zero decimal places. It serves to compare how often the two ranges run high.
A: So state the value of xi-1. -5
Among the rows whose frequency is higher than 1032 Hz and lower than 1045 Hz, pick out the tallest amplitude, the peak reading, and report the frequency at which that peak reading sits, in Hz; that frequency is 1036.0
